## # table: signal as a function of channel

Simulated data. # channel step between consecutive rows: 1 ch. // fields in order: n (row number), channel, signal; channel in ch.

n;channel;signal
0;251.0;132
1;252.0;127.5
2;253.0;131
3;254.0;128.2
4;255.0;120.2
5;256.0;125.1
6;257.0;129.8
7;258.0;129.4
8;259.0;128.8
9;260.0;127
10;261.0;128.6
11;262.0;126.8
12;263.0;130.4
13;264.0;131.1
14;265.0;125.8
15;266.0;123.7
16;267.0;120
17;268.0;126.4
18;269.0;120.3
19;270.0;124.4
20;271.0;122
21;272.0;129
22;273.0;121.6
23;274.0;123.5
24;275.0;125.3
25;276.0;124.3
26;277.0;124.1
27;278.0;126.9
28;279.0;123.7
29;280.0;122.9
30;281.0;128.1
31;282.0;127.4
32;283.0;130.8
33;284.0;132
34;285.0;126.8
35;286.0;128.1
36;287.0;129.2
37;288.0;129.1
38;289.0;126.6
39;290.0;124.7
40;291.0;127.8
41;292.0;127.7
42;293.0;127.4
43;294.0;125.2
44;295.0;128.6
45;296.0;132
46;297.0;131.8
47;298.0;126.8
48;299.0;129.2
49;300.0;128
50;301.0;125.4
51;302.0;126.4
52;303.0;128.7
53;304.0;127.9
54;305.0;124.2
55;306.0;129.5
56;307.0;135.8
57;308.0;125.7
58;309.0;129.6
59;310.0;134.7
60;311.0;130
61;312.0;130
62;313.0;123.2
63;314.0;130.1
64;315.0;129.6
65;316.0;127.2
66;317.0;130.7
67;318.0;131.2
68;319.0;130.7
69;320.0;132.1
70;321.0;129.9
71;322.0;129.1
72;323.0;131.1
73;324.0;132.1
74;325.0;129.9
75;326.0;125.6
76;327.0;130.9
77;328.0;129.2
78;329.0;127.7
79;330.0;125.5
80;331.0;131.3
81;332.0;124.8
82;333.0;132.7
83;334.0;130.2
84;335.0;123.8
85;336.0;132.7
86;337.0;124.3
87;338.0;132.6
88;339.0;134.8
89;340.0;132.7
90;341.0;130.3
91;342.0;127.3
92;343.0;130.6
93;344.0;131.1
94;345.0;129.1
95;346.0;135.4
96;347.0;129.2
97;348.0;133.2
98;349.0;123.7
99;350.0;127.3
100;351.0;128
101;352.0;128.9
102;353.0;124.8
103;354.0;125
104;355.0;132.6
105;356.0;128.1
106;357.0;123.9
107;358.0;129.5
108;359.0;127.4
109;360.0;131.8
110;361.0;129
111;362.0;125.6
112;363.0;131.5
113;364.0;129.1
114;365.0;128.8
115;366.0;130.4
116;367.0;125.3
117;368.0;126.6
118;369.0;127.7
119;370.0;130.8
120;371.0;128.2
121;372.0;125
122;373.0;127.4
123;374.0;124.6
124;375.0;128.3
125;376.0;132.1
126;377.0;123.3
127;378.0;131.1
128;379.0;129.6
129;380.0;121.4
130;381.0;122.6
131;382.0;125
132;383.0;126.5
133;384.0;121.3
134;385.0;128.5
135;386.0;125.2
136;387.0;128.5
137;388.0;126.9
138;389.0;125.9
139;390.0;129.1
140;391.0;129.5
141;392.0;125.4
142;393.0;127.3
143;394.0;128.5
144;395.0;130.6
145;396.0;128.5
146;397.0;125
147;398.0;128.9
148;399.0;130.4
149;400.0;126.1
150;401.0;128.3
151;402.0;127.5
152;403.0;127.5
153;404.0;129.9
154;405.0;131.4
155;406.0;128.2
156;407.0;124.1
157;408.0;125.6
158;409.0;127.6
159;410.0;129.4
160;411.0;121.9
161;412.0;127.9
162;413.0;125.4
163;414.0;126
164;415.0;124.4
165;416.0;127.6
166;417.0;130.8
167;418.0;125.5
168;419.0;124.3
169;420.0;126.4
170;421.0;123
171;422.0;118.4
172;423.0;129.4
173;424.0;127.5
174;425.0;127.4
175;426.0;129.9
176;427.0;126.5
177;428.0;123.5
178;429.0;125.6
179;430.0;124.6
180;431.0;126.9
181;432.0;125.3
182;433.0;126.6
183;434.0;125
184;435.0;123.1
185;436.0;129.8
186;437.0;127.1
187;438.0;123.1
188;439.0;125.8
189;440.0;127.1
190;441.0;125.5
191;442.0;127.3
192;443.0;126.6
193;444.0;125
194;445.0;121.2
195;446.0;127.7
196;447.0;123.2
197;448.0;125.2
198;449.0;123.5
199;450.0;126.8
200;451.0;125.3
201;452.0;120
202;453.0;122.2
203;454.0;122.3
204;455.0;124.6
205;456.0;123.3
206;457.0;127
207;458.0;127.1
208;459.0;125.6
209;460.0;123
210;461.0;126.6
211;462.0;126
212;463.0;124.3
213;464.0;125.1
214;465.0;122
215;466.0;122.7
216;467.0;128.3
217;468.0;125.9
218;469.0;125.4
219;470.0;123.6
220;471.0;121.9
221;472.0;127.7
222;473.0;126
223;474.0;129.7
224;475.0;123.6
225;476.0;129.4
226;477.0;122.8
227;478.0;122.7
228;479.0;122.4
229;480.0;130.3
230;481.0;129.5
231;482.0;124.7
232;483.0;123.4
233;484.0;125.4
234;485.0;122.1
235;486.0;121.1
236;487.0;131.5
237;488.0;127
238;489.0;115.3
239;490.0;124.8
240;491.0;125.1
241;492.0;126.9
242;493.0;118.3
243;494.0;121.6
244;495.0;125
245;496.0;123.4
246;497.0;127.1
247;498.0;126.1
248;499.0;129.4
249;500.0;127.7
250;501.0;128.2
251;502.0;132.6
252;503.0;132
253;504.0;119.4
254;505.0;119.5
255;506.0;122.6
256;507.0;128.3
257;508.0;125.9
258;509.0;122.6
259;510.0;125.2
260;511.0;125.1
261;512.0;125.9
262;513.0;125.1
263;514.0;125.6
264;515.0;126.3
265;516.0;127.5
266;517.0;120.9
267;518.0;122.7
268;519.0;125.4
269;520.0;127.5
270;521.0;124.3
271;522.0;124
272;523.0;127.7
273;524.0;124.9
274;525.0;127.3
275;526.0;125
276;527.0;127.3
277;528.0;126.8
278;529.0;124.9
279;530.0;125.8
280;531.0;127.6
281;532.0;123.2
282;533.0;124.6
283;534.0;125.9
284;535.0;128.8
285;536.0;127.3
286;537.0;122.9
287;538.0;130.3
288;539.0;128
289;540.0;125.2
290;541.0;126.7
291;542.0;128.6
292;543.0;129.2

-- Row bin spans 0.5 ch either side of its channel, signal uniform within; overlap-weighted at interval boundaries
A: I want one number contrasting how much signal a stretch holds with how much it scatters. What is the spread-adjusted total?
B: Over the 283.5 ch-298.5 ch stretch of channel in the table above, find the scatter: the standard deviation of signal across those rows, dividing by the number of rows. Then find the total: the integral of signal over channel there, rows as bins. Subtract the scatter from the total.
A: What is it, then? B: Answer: 1922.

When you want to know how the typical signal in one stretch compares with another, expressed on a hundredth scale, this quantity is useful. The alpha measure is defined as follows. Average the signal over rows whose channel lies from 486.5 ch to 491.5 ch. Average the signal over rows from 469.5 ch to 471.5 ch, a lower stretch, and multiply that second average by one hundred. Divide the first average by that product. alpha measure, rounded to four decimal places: 0.0102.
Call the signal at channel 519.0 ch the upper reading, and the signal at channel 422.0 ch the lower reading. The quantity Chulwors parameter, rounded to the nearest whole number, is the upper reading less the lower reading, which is 7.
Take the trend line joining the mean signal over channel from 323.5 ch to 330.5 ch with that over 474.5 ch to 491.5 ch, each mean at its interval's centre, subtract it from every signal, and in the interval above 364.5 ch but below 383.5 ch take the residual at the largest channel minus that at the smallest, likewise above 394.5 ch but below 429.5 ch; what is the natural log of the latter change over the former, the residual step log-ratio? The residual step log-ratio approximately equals 0.8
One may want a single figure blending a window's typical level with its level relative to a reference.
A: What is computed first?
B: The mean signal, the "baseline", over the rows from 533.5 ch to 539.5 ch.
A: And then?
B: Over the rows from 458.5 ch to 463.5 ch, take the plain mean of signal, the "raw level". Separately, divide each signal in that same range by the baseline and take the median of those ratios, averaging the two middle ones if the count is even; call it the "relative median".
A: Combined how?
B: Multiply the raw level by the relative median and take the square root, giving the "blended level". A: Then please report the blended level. 11.1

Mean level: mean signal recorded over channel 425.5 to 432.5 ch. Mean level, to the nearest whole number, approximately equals 126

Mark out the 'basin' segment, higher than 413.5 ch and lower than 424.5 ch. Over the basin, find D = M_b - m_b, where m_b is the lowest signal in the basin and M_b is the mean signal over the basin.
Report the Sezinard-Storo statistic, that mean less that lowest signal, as 7.4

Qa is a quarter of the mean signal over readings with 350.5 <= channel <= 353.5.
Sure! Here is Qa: 31.8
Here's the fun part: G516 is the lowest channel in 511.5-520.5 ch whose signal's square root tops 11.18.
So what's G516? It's 512.0 ch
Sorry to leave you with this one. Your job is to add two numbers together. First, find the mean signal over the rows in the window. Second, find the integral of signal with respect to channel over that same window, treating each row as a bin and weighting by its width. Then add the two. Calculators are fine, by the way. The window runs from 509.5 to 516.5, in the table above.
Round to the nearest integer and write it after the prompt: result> 1007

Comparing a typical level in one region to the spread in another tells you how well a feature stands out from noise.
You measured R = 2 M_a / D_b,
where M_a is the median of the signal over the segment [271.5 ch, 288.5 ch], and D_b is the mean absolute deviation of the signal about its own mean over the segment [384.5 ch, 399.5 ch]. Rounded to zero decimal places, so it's 164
